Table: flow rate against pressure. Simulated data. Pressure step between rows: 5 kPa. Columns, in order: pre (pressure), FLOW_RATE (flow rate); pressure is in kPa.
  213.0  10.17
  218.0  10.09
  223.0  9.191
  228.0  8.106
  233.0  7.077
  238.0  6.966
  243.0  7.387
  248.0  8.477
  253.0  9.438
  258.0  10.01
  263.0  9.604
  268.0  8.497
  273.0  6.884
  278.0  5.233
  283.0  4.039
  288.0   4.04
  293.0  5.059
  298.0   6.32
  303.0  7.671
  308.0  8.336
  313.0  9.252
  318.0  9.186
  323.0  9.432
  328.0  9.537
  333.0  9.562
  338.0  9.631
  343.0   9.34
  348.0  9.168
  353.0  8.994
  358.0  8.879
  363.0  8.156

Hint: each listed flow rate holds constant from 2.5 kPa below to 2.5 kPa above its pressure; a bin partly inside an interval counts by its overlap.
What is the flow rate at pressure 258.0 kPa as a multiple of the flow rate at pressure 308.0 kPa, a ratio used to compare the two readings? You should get 1.20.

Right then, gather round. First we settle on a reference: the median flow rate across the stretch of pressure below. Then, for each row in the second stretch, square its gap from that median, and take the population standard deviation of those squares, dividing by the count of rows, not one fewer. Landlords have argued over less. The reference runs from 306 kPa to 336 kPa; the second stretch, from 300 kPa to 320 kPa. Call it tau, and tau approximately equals 1.1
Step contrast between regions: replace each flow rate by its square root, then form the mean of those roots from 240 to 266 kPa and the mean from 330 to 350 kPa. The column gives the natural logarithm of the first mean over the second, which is -0.03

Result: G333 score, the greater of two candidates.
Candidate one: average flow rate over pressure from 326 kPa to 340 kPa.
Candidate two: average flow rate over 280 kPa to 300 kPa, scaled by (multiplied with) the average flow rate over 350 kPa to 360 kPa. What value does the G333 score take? 43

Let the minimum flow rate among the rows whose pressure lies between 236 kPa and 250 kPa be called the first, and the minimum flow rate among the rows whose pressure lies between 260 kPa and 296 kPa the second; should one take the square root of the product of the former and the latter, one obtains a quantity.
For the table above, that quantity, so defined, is 5.3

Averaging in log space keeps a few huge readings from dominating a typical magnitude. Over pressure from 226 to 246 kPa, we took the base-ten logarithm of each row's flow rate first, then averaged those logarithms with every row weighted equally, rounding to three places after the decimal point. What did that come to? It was 0.868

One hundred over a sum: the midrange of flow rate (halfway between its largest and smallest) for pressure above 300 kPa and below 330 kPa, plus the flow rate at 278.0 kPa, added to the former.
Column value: 7.2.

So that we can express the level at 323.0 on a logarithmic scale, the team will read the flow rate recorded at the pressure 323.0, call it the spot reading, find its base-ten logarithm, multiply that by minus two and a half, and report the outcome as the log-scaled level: -2.44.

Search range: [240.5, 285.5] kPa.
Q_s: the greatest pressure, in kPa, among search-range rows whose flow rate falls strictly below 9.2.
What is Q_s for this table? 283.0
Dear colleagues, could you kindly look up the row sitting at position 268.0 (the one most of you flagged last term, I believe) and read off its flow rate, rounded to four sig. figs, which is 8.497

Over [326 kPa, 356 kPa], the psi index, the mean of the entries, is 9.4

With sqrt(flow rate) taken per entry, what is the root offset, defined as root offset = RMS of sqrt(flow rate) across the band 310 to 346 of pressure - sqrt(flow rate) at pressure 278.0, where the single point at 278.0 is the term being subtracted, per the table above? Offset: 0.8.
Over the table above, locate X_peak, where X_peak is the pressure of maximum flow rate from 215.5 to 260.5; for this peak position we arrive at 218.0 kPa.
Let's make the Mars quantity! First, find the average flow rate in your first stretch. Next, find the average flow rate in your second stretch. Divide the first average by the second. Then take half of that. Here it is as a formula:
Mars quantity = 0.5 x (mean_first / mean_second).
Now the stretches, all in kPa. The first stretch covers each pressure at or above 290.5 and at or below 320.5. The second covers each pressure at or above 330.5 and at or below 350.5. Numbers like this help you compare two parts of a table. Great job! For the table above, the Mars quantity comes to 0.41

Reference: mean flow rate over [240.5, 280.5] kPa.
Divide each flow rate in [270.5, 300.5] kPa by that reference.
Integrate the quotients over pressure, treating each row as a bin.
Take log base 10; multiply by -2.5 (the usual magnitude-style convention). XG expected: -3.21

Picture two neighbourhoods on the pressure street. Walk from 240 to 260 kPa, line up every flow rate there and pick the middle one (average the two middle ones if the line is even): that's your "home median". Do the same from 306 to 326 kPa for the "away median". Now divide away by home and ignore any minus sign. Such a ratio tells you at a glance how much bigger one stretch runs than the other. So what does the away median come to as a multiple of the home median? 1.03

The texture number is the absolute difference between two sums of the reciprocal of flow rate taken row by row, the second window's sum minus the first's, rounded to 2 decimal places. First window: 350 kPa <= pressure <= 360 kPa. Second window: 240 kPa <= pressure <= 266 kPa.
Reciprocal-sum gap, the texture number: 0.34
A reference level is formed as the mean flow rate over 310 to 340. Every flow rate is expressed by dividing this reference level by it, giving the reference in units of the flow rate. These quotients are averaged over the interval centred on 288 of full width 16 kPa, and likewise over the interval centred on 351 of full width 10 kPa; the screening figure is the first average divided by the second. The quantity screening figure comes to 2.1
